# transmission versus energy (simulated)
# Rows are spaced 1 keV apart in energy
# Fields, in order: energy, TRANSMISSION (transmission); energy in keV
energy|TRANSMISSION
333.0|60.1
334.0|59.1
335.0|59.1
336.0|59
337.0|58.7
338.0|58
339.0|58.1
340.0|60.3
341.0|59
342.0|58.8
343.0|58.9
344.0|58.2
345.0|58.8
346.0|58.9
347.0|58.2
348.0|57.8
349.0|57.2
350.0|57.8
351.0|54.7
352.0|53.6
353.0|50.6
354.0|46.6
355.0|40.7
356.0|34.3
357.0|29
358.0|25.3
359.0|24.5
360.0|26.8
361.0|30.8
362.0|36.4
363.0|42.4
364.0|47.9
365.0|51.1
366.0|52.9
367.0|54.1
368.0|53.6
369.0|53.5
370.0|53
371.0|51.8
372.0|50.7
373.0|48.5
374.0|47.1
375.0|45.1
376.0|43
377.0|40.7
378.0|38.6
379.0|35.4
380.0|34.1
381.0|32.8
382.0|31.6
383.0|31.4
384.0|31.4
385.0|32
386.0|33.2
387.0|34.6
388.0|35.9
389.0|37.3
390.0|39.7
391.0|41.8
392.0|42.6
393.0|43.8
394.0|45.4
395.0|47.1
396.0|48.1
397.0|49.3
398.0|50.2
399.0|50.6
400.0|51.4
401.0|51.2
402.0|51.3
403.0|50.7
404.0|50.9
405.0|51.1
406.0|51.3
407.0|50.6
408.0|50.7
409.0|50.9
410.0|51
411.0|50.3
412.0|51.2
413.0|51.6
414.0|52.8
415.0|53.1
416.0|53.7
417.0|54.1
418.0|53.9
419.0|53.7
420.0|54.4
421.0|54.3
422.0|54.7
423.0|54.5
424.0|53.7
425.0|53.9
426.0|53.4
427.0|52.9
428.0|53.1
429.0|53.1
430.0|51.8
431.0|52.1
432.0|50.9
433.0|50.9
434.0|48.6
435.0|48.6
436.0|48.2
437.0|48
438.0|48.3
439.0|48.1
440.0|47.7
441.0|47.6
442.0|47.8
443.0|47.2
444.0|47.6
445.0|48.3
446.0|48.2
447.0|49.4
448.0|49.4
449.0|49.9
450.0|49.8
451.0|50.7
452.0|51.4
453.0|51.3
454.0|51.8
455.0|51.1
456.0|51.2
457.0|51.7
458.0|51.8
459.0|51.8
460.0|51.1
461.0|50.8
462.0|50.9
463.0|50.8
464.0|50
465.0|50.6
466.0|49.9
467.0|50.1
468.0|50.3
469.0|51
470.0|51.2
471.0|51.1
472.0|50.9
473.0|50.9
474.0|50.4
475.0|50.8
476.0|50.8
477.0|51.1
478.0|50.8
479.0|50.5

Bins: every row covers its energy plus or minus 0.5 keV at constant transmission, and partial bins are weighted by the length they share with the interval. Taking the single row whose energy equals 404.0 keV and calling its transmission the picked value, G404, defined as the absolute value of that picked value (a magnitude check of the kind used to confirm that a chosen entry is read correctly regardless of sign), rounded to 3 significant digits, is 50.9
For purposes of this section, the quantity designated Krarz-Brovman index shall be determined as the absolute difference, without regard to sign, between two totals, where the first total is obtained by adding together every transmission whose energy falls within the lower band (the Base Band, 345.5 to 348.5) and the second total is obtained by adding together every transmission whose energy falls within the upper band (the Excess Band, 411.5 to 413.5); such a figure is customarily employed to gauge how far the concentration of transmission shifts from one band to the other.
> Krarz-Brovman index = 72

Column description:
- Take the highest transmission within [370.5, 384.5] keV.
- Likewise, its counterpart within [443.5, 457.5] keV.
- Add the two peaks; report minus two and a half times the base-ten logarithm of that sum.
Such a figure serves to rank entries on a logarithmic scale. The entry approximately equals -5.04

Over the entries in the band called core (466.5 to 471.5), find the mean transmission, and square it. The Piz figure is 2575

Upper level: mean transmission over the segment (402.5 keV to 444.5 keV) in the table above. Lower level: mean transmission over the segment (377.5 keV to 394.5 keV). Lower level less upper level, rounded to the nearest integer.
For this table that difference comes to -15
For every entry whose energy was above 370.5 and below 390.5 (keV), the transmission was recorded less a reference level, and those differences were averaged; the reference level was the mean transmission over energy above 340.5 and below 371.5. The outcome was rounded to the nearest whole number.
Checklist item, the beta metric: -10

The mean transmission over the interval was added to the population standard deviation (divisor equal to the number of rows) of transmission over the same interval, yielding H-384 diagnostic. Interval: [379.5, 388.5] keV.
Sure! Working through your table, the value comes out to 35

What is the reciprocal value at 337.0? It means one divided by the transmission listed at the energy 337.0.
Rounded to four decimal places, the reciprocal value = 0.0170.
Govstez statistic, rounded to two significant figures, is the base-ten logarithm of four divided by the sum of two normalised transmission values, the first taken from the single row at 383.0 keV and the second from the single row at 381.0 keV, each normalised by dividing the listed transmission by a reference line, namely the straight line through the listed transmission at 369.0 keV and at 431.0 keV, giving 0.52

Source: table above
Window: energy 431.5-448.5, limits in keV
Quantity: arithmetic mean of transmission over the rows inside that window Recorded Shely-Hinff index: 48.5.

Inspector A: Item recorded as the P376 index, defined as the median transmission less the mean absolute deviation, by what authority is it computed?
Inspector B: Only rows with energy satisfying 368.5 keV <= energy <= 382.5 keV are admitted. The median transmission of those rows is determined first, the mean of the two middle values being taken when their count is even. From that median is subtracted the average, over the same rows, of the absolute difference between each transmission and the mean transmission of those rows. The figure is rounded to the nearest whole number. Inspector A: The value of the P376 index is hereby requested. 37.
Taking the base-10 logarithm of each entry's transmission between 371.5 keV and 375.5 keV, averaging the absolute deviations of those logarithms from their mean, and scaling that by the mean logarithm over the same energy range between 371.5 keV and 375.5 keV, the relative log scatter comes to 0.0095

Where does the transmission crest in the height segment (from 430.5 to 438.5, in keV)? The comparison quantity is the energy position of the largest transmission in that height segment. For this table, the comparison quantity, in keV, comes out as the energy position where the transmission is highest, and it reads 431.0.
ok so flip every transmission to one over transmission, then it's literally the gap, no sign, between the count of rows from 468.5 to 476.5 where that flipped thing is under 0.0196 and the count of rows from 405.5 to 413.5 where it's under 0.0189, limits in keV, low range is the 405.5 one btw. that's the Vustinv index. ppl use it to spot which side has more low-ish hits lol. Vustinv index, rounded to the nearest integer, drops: 2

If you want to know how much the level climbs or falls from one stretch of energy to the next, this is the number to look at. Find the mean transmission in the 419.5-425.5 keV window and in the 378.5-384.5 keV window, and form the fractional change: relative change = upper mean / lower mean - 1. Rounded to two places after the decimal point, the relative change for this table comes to 0.65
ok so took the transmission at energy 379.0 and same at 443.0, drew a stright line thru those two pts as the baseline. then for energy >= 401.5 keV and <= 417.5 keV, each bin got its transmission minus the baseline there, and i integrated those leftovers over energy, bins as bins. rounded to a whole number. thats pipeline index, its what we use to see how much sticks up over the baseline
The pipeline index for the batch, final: 169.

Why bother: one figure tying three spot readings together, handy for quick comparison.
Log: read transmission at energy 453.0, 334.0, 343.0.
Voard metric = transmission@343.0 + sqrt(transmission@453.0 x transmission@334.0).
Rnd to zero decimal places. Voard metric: 114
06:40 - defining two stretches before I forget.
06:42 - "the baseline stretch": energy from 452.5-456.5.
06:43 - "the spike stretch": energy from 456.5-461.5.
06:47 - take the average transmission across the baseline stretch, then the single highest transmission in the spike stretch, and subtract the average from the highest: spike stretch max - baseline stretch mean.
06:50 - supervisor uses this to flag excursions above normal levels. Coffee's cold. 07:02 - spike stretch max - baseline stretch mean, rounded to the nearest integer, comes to 0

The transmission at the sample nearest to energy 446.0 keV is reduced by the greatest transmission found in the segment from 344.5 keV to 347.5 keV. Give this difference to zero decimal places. -11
